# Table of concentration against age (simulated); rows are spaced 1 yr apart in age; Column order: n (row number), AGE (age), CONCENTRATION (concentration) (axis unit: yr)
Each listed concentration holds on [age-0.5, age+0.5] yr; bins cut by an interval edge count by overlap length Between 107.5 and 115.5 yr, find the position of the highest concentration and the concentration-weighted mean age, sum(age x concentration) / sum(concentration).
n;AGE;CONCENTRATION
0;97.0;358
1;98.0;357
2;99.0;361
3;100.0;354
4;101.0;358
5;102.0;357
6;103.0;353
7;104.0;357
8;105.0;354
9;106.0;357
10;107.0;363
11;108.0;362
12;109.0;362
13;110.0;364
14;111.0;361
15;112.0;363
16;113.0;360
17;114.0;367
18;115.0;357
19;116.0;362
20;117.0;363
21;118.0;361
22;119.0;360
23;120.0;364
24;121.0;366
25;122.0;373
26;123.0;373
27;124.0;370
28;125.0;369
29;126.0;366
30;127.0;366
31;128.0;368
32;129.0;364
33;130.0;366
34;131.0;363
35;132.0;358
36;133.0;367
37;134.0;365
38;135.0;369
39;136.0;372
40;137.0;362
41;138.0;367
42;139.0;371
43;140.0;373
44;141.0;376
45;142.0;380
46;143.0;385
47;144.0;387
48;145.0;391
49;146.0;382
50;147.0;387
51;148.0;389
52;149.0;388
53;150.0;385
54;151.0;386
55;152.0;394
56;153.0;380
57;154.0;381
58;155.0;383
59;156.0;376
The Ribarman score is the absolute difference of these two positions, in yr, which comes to 2.5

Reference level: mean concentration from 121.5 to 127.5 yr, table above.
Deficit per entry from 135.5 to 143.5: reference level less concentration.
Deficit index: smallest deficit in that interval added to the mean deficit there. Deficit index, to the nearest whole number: -19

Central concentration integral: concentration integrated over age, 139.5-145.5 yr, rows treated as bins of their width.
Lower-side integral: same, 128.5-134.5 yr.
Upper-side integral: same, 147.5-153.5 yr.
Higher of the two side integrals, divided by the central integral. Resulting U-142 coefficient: 1.01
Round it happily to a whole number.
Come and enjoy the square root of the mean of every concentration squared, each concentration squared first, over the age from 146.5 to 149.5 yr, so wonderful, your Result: 388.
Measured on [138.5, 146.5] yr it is 381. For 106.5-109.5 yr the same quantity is 362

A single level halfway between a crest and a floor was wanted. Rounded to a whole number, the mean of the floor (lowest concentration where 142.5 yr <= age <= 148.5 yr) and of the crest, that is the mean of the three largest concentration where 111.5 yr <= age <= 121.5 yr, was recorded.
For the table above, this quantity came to 374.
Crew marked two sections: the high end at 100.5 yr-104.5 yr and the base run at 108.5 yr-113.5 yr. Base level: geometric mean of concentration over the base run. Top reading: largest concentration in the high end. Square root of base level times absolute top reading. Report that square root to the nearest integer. 360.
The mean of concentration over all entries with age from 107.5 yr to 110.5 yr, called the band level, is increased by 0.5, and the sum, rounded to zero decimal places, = 363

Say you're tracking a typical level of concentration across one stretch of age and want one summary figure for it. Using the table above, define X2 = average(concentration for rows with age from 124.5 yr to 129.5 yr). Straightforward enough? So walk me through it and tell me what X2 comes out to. 367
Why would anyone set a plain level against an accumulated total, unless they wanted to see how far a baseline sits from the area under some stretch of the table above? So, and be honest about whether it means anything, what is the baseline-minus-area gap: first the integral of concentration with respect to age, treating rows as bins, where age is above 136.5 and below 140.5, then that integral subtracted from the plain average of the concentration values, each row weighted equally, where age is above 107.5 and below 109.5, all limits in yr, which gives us -1111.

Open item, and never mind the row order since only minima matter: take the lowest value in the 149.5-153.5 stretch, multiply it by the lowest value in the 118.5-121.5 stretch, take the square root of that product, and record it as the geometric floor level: 370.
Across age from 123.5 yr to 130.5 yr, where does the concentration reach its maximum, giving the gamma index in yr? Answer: 124.0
